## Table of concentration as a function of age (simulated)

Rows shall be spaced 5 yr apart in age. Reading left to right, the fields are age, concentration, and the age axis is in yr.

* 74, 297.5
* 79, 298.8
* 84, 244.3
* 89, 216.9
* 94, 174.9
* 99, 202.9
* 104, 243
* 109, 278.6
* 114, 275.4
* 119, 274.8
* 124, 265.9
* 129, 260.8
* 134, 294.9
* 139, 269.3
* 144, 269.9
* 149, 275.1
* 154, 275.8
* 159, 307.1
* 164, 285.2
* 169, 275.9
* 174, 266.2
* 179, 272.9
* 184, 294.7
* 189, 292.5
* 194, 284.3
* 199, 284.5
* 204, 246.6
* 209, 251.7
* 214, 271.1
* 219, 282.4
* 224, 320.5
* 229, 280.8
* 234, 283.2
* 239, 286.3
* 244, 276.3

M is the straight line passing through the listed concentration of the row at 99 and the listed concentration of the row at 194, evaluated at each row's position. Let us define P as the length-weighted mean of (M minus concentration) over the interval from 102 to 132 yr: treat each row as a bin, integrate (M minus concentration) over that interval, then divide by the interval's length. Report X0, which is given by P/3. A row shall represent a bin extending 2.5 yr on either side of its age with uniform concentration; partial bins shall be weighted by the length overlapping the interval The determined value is -16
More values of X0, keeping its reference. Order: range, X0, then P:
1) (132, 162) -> -13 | -38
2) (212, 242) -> 8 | 25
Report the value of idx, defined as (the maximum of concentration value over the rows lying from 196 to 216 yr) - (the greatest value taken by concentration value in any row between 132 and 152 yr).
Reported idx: -10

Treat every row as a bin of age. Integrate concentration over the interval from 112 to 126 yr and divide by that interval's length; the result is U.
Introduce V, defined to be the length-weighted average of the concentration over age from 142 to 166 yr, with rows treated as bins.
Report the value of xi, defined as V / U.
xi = 1.04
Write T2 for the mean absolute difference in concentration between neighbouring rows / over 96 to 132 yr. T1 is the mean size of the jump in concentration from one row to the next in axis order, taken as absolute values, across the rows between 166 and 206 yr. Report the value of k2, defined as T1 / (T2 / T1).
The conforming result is 10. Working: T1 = 12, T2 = 16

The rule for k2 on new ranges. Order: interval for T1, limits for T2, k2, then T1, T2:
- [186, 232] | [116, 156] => 35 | 20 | 11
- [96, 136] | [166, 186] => 26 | 18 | 13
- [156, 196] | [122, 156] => 11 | 11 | 12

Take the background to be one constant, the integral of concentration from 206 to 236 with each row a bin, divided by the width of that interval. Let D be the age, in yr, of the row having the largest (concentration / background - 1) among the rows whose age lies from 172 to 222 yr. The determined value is 184 yr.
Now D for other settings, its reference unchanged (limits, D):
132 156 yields 134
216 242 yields 224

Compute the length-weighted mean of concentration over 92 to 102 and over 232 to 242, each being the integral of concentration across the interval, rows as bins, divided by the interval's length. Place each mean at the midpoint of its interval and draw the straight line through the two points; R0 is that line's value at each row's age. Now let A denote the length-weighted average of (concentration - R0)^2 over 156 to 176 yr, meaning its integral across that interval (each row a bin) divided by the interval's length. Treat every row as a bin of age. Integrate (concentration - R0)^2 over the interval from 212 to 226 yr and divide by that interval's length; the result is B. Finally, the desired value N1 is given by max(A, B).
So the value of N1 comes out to 2468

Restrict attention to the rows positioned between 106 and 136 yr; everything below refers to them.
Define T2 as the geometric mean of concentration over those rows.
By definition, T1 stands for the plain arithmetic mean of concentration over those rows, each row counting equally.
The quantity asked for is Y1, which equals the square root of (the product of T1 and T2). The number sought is 275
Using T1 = 275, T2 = 275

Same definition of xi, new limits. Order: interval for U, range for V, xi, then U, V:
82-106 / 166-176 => 1.26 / 215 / 272.0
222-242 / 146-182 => 0.96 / 292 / 279.8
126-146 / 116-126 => 0.99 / 274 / 270.8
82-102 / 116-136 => 1.30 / 210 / 273.6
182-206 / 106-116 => 0.98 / 281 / 275.4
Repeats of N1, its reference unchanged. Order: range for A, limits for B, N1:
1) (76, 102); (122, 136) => 3951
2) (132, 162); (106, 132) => 4257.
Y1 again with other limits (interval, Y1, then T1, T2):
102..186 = 275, 276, 275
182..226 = 281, 281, 280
